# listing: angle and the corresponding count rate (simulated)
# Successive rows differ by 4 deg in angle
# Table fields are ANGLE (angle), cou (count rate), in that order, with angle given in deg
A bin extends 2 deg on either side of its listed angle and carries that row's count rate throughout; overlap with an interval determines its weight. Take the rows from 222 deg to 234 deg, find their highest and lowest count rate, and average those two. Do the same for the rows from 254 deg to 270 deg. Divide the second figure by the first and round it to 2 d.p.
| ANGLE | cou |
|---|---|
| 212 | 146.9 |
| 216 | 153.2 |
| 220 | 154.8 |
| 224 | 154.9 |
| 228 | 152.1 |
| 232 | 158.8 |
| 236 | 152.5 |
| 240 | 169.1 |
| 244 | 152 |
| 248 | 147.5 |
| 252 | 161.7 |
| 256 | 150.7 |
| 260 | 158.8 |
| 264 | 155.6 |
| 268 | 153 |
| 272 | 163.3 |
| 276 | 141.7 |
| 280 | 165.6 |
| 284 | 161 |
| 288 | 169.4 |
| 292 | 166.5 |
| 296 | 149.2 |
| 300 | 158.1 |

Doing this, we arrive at 1.00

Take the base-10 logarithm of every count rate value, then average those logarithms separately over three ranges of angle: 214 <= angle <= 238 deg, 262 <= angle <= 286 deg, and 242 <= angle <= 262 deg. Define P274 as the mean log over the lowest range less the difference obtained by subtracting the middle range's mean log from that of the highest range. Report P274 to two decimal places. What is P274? 2.18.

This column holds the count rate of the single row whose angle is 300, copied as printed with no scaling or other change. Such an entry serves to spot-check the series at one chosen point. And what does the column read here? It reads 158.1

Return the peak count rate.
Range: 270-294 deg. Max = 169.4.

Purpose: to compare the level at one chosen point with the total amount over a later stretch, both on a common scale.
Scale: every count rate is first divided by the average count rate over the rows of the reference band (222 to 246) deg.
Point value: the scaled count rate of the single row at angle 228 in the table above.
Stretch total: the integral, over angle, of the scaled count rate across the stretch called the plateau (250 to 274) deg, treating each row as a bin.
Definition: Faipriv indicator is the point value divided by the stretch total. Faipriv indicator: 0.040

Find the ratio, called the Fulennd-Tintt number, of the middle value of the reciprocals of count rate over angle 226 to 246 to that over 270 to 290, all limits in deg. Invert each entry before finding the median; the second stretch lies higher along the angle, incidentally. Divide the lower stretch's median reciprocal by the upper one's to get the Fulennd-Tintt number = 1.07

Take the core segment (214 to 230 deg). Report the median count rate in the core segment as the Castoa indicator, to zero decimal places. 154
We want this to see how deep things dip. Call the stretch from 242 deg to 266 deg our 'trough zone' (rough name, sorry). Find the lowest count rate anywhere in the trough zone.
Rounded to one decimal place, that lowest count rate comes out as 147.5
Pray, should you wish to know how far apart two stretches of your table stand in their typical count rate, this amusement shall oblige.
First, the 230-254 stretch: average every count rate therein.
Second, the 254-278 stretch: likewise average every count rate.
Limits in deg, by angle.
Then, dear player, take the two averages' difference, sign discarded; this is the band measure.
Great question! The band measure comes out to 3.08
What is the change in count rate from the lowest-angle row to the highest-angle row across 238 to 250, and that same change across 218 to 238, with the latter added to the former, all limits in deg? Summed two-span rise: -24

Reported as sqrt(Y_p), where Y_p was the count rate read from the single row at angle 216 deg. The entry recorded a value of 12.4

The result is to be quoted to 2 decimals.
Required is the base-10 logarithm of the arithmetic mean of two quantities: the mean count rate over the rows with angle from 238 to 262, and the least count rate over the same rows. 2.18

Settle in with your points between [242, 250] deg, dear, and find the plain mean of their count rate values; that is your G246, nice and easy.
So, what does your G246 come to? 150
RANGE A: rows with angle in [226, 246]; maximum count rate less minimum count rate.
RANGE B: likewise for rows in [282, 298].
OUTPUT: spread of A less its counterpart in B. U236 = -3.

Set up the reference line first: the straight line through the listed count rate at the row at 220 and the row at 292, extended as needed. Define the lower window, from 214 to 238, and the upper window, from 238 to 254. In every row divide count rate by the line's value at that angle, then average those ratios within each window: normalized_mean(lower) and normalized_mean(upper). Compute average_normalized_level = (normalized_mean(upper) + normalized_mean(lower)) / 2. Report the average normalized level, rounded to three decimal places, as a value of 0.991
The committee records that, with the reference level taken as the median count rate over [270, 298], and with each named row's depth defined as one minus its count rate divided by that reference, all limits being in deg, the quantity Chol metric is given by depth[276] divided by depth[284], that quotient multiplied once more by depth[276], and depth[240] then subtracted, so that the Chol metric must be 1.3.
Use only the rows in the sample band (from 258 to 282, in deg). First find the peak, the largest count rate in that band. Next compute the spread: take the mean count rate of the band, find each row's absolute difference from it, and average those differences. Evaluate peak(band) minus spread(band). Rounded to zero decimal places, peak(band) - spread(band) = 159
